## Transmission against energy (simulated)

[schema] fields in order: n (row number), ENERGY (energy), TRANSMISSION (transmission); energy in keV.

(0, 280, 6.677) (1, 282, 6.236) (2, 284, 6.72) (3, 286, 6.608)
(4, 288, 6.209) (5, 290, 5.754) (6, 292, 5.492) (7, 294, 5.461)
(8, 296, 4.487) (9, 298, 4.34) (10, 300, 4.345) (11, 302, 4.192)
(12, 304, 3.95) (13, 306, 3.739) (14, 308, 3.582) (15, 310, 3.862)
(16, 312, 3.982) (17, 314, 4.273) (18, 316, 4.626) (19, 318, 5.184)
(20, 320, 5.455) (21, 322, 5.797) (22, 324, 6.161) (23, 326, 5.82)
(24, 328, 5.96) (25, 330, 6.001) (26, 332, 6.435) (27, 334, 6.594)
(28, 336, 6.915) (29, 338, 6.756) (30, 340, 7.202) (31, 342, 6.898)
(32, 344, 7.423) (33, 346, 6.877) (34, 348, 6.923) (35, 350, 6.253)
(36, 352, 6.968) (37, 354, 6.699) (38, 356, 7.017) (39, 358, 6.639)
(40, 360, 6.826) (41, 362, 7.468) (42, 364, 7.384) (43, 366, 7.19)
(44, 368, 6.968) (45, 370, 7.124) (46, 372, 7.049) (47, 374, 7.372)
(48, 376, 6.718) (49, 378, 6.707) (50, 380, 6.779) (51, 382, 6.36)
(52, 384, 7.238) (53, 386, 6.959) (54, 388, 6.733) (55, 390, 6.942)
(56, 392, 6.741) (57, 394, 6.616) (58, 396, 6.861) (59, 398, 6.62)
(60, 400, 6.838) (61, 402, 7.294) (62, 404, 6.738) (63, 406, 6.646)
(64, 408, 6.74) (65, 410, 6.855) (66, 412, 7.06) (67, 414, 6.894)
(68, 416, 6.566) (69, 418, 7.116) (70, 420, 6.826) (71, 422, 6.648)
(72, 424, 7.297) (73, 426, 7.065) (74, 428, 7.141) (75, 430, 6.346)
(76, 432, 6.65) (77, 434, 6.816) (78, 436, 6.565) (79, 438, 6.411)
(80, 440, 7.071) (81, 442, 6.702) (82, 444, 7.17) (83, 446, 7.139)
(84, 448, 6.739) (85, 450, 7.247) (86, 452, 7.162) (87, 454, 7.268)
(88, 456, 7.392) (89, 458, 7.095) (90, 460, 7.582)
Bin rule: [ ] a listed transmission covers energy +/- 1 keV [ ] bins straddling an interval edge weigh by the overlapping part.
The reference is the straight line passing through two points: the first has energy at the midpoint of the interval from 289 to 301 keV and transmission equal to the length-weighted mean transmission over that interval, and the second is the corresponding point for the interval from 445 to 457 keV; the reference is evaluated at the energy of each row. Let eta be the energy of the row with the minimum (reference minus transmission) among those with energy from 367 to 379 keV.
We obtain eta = 374 keV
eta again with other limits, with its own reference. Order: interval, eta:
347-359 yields 348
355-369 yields 362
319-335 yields 334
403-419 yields 412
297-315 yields 298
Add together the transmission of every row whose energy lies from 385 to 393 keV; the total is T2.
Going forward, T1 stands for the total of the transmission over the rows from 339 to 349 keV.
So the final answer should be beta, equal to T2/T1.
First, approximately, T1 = 35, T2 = 27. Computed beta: 0.8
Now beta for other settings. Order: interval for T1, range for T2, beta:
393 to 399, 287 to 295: 1.1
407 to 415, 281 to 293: 1.3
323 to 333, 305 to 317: 0.8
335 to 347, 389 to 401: 1.0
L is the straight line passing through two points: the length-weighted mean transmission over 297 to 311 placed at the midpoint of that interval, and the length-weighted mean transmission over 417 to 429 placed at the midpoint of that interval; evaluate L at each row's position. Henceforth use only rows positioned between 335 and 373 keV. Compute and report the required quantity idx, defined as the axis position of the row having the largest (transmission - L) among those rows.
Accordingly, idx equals 344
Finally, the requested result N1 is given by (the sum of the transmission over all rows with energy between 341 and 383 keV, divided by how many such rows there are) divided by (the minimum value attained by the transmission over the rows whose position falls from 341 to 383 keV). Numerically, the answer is 1.11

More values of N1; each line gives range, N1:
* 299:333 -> 1.37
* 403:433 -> 1.08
